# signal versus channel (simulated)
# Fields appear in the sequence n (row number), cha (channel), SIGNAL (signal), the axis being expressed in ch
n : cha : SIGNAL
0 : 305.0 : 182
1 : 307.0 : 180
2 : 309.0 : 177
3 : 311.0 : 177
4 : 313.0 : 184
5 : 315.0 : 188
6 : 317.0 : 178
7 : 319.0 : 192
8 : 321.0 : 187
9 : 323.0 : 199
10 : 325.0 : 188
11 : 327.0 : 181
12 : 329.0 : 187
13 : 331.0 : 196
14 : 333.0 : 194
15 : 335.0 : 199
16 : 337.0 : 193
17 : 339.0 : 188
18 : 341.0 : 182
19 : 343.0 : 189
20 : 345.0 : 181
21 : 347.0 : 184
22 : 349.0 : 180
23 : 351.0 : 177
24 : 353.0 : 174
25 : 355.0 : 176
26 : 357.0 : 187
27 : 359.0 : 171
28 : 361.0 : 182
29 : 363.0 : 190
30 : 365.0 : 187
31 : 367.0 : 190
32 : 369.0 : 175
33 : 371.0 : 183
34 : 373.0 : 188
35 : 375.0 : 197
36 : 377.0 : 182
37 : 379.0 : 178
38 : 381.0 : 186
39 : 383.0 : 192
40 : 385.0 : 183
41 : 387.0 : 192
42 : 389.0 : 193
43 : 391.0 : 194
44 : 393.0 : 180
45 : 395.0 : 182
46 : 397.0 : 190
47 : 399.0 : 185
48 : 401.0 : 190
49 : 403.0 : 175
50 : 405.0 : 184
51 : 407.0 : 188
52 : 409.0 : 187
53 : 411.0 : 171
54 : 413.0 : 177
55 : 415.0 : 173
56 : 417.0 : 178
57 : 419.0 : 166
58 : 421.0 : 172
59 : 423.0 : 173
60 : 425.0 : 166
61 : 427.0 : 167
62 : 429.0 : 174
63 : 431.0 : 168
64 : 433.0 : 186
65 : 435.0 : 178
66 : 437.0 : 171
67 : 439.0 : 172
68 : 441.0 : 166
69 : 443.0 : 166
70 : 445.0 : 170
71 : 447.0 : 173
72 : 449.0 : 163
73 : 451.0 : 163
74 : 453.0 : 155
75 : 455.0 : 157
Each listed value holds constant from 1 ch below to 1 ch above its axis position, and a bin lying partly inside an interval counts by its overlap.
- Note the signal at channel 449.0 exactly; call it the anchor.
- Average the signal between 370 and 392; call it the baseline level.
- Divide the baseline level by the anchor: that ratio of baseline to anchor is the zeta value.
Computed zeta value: 1.15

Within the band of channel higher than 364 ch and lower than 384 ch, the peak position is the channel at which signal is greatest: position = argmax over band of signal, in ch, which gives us 375.0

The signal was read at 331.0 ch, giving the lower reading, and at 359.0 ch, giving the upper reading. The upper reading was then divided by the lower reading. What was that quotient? 0.872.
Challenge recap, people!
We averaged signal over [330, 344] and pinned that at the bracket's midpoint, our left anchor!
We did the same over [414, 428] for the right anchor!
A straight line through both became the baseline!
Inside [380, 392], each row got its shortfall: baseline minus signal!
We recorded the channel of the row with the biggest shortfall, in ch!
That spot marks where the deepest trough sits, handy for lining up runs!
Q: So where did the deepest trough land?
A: 385.0 ch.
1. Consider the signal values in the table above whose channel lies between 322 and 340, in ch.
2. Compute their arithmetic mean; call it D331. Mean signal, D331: 192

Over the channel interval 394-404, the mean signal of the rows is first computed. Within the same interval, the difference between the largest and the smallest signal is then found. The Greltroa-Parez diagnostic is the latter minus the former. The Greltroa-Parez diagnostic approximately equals -169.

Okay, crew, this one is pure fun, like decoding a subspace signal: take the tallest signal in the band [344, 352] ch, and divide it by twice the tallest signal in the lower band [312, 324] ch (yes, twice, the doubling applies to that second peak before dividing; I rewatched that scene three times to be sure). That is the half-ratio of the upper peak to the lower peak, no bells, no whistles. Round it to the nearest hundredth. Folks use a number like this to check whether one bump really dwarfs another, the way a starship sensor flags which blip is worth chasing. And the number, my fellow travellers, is 0.46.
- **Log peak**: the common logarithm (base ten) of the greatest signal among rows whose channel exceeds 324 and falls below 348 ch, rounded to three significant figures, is 2.30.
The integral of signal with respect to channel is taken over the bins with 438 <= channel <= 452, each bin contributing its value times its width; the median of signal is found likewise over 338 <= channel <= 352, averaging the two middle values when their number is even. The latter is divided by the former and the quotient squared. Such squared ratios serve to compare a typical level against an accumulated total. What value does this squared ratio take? 0.0060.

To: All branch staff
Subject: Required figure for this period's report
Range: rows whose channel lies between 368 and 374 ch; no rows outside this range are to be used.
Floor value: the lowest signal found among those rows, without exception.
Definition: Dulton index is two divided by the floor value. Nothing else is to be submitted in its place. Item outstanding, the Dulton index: 0.0114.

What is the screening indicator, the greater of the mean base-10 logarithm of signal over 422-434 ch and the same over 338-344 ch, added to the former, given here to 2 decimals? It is 4.51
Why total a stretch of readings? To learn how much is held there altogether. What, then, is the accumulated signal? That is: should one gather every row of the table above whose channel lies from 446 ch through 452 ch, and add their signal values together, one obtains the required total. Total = 499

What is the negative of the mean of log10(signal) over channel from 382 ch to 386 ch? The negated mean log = -2.27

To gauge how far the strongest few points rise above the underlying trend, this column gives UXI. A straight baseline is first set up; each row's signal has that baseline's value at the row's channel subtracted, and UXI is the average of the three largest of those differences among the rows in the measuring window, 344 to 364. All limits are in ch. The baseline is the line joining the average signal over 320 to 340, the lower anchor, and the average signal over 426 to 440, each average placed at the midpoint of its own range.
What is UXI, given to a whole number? 0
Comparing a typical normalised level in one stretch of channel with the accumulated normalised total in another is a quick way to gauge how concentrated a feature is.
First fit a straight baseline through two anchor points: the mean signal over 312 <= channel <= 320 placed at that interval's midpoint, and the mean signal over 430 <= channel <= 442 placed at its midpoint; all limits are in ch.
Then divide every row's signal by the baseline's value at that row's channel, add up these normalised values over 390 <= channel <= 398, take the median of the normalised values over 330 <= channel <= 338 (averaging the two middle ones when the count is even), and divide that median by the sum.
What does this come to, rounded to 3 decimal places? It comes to 0.253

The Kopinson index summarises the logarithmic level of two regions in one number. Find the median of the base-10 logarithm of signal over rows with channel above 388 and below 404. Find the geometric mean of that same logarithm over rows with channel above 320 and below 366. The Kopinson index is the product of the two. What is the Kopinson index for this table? 5.16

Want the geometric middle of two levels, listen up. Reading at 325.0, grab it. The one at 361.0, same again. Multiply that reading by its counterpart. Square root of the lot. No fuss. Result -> 185.0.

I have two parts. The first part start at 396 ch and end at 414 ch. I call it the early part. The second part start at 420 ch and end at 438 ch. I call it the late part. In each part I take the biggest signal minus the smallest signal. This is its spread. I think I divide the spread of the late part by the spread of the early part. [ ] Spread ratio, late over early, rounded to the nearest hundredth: 1.05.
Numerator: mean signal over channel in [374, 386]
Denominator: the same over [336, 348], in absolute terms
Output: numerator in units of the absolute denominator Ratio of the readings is 1.00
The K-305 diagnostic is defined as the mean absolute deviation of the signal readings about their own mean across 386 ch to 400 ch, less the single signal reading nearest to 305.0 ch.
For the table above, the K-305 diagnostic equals -177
